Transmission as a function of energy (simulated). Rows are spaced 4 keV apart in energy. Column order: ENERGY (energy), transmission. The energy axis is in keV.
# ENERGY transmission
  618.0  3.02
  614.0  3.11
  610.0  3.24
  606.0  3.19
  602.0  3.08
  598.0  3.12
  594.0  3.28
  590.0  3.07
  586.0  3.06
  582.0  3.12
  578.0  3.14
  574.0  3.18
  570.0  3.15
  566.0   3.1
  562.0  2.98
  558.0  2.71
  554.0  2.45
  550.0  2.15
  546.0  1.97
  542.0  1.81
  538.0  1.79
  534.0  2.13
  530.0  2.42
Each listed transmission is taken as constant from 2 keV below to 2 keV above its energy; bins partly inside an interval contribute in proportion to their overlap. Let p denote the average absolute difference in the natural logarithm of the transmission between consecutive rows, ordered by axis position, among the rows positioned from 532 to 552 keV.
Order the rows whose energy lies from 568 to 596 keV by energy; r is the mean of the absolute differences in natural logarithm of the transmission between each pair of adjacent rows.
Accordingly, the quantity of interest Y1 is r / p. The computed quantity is 0.2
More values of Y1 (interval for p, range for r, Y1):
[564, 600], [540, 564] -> 4.4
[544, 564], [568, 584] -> 0.1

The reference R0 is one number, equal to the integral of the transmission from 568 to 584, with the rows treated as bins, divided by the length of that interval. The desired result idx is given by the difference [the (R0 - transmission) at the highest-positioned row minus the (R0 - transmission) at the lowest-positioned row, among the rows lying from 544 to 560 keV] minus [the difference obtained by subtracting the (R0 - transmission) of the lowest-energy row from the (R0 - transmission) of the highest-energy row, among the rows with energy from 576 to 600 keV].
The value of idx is -0.8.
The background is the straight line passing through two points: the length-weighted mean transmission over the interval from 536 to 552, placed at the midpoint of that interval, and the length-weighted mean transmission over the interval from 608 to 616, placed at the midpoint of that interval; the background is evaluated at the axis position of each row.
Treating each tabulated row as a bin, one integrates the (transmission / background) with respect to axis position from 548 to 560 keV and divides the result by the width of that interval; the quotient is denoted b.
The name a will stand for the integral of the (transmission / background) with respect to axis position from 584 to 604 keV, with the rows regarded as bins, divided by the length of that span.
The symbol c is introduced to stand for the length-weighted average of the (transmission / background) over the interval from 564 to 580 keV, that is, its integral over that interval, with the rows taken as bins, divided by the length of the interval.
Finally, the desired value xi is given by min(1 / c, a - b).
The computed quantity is -0.05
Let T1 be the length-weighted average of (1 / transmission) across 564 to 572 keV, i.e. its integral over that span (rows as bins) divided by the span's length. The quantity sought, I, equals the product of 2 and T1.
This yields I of 0.640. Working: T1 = 0.320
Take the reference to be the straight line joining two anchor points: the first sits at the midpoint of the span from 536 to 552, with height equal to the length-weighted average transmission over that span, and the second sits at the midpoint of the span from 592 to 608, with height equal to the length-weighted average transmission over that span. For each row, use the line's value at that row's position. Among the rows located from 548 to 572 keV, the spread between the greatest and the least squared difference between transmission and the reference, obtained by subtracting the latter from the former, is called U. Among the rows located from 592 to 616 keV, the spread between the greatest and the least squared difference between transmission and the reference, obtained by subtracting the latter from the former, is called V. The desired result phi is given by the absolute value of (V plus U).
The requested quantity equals 0.59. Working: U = 0.46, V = 0.135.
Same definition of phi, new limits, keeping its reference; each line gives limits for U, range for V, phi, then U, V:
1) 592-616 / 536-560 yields 0.36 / 0.13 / 0.221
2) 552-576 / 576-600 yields 0.59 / 0.38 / 0.210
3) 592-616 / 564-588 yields 0.56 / 0.13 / 0.427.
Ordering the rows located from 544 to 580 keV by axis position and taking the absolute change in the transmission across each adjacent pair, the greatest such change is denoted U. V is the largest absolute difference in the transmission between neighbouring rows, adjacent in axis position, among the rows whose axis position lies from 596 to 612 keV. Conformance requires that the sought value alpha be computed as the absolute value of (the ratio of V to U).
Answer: 0.37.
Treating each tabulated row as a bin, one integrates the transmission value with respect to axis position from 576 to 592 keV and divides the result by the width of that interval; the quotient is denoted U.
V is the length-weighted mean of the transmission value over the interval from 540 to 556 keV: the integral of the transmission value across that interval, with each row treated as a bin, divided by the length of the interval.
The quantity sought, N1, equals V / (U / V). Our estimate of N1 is 1.4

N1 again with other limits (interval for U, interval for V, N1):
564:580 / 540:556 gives 1.4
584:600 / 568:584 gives 3.2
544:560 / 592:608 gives 4.3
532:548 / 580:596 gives 5.1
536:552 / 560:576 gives 5.0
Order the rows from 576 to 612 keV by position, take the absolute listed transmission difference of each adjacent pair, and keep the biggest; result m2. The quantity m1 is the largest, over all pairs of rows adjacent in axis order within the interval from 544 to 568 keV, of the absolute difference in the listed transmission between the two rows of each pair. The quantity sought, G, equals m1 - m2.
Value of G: 0.09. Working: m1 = 0.30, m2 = 0.21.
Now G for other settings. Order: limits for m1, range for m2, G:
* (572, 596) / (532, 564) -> -0.13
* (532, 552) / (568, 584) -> 0.30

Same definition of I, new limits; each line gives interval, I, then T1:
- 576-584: 0.639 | 0.319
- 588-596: 0.631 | 0.315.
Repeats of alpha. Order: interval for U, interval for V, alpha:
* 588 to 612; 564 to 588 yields 0.29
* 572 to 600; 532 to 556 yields 1.62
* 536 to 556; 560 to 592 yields 0.40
